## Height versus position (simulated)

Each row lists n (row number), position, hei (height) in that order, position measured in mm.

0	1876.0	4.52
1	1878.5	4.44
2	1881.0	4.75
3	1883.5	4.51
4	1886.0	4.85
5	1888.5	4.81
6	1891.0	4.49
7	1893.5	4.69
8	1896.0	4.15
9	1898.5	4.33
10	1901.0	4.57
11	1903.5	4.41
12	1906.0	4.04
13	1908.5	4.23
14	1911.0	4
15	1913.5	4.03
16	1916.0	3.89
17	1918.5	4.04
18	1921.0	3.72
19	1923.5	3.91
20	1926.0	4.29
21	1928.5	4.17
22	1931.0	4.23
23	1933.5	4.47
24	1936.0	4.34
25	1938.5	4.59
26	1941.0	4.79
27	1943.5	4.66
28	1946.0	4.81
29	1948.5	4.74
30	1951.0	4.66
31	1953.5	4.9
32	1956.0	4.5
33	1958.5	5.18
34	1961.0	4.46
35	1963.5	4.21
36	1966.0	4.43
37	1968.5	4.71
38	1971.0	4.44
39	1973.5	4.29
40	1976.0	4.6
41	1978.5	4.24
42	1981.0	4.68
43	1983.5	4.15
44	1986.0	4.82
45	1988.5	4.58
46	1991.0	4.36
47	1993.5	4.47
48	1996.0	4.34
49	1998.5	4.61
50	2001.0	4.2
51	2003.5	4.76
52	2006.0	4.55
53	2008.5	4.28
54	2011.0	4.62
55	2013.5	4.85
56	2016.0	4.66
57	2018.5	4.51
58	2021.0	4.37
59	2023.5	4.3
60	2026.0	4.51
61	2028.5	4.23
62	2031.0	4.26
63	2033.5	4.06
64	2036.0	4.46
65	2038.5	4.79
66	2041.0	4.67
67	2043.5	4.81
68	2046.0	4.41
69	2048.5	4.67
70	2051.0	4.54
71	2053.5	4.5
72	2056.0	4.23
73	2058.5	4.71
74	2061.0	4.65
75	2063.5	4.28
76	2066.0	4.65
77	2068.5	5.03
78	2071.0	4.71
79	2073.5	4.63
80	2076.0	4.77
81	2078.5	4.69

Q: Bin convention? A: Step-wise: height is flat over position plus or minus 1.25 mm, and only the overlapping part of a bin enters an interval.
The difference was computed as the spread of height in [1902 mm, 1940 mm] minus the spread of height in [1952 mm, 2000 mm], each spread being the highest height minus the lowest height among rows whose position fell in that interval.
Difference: -0.2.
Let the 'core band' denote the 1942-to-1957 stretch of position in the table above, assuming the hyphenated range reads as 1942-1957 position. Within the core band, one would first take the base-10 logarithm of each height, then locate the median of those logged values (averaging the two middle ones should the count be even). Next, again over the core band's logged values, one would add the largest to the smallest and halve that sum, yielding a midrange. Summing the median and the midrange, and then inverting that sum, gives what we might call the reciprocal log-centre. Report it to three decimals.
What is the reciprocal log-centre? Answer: 0.744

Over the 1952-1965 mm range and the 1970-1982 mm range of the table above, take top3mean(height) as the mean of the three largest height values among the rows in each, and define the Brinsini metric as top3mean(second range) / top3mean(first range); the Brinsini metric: 0.94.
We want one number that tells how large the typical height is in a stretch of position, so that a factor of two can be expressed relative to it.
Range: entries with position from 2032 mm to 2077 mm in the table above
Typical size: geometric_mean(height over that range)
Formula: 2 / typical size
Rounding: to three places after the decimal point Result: 0.437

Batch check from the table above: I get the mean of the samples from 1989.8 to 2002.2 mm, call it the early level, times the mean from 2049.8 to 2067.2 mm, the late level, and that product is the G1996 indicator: 19.8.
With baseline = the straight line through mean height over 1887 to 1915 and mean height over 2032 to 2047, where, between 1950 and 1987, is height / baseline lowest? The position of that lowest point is 1983.5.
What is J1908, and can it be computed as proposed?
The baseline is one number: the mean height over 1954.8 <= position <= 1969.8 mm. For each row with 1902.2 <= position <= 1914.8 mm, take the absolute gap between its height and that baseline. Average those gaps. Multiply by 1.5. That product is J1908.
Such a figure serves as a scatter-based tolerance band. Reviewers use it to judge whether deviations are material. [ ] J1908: 0.66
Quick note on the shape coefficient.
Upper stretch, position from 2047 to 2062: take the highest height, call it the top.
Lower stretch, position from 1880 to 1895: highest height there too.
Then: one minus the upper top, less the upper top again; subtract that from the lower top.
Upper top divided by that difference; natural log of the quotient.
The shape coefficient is -1.036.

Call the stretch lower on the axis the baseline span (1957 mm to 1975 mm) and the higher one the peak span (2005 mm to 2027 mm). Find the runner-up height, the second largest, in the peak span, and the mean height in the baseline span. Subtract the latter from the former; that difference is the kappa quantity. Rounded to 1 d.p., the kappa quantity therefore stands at 0.1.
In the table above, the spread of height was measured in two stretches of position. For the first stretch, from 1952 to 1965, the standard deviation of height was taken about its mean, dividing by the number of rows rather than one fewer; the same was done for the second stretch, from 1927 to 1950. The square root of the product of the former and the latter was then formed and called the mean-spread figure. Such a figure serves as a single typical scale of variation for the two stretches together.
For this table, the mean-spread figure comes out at 0.28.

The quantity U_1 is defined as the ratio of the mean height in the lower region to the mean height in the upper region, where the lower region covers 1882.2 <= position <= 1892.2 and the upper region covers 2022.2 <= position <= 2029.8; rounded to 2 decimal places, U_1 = 1.07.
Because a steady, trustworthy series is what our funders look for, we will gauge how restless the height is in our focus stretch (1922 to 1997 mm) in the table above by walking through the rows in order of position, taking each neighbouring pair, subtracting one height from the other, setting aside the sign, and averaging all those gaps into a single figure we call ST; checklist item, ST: 0.277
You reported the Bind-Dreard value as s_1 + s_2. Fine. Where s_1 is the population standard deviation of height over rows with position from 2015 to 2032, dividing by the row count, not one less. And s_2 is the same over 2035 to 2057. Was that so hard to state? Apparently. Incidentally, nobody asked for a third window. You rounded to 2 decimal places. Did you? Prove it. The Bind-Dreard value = 0.32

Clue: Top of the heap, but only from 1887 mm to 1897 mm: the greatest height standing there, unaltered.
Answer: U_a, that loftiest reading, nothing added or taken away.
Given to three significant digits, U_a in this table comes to 4.81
